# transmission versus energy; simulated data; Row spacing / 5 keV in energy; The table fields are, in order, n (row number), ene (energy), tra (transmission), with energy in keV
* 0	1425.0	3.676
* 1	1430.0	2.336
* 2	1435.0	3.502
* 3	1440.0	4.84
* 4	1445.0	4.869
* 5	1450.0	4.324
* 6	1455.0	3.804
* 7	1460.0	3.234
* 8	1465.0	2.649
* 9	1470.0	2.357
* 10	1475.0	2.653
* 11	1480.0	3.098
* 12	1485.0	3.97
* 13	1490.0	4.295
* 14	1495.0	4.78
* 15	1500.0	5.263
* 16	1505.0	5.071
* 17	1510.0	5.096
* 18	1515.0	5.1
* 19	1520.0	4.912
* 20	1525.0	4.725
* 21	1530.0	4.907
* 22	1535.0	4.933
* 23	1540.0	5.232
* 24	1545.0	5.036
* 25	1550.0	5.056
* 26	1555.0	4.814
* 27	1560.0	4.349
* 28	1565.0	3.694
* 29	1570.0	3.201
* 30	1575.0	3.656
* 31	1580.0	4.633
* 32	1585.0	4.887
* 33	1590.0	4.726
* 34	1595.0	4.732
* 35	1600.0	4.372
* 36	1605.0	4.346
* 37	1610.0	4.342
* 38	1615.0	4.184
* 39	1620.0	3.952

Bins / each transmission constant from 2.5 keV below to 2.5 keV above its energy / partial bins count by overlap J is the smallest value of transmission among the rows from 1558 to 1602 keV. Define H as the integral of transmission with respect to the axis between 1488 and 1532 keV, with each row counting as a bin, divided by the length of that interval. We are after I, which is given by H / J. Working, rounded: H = 4.9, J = 3.201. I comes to 1.53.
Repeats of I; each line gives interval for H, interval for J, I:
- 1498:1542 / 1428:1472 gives 2.15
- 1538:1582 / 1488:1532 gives 1.02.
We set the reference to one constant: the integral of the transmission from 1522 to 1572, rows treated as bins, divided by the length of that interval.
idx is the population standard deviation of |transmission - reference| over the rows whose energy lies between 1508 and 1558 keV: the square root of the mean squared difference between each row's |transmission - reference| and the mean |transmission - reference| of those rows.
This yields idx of 0.1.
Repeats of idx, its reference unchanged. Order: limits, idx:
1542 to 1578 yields 0.4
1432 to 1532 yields 0.7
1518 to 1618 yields 0.3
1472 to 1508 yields 0.6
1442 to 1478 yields 0.8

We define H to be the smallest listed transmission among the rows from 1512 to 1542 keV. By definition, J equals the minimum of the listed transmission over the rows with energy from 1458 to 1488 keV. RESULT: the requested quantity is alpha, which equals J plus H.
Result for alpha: 7.1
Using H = 4.725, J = 2.357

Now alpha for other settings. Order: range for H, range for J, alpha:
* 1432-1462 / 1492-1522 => 8.0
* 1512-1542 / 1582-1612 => 9.1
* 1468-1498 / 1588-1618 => 6.5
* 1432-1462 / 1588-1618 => 7.4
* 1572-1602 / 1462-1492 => 6.0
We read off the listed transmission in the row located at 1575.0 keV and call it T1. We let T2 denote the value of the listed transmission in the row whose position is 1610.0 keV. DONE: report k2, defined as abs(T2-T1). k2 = 0.7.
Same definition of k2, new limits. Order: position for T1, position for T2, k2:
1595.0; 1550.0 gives 0.3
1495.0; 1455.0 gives 1.0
